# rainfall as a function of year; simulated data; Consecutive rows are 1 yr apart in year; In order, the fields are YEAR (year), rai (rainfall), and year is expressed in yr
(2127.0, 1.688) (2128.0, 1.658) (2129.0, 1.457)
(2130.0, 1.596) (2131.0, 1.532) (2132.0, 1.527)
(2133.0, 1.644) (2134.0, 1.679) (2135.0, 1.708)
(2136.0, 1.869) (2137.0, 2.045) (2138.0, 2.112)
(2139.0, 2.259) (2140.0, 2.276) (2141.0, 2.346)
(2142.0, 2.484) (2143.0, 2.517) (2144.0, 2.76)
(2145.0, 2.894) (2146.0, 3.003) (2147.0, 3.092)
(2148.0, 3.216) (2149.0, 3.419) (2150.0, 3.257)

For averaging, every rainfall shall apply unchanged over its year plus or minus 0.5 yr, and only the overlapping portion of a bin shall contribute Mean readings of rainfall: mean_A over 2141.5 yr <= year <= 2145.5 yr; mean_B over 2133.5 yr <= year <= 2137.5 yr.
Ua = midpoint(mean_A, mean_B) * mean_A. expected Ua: 6.0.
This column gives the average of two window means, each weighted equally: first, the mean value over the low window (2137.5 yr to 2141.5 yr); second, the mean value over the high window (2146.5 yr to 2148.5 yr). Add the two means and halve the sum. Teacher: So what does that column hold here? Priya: 2.7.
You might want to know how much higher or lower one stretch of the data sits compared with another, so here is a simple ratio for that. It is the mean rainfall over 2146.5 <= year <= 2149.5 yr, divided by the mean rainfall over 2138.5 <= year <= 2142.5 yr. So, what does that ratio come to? 1.38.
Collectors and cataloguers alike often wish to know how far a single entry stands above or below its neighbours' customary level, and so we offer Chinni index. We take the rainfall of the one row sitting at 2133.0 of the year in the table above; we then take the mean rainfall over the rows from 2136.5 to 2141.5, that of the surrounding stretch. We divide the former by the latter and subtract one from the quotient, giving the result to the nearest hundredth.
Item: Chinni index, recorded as -0.26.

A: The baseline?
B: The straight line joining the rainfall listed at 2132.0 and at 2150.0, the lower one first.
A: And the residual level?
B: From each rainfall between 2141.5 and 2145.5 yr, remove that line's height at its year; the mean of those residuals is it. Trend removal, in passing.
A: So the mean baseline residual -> 0.031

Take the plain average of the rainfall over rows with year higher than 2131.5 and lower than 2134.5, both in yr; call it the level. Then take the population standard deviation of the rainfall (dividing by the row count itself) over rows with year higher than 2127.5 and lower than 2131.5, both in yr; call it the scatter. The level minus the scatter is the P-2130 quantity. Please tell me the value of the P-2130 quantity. 1.5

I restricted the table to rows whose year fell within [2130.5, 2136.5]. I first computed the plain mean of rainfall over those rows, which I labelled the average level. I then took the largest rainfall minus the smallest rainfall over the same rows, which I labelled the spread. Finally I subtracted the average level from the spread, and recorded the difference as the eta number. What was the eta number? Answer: -1.3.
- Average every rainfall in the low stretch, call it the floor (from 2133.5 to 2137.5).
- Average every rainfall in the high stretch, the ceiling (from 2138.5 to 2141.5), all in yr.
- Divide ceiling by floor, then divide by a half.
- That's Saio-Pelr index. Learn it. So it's 2.51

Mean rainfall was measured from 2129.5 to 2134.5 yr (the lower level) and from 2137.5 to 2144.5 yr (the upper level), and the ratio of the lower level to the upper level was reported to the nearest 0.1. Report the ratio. 0.7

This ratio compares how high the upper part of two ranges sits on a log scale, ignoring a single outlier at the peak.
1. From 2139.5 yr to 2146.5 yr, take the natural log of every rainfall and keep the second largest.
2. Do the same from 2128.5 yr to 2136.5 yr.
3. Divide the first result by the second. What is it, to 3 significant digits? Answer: 1.99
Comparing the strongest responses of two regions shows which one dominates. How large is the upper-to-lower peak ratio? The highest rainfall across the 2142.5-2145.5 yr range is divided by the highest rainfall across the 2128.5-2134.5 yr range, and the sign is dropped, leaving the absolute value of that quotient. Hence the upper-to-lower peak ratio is 1.72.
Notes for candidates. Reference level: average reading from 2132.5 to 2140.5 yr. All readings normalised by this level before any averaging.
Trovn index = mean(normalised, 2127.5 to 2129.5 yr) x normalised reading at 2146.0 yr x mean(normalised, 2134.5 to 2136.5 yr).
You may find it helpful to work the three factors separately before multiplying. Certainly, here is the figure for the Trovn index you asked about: 1.1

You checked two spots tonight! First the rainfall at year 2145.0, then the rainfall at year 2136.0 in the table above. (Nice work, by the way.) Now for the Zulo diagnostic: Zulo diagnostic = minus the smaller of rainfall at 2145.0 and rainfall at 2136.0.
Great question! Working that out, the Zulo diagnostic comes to -1.9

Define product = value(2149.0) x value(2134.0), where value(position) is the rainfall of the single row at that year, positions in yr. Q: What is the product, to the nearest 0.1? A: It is 5.7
